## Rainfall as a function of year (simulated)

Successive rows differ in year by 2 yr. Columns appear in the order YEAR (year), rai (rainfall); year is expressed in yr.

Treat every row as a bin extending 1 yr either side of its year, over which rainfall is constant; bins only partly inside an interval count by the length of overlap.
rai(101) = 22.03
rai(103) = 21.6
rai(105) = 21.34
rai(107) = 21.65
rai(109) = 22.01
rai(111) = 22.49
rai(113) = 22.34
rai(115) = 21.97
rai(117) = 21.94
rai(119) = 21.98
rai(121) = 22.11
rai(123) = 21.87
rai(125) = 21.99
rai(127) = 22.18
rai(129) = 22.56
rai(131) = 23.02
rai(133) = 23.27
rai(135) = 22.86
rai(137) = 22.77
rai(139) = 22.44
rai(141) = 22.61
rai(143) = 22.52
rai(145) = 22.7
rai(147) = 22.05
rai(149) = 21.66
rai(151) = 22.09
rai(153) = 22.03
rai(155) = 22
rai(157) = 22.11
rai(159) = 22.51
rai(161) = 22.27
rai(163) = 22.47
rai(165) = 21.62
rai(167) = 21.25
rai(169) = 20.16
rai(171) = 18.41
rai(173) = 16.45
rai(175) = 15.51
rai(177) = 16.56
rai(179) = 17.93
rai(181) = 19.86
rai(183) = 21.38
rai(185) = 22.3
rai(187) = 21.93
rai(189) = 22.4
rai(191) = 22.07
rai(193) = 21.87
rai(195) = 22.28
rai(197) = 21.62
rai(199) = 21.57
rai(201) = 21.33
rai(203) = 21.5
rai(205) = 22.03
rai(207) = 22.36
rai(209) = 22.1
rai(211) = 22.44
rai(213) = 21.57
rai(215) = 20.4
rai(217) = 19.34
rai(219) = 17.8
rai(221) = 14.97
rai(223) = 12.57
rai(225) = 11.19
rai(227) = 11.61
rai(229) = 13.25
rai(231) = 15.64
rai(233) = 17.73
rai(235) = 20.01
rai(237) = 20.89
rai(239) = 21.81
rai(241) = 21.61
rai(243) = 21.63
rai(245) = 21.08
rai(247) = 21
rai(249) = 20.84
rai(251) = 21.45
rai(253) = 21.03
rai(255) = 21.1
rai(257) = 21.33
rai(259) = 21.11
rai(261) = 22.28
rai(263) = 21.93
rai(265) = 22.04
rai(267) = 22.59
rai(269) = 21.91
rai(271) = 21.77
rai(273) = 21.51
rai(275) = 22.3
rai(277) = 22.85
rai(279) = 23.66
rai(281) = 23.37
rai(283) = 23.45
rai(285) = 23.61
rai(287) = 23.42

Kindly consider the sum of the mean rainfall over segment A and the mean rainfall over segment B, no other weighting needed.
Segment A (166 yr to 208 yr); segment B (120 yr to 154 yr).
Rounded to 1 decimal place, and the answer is 42.9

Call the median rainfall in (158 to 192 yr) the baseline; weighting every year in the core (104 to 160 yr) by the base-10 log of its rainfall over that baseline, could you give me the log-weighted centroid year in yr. 134.1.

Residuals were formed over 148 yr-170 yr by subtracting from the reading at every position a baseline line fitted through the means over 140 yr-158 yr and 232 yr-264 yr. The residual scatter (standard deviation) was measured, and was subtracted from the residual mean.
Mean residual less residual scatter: -0.9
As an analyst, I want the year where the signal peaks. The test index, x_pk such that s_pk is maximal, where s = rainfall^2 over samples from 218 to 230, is 219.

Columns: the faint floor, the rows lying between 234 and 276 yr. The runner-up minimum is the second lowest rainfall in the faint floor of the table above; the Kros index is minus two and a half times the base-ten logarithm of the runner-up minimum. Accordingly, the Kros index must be -3.30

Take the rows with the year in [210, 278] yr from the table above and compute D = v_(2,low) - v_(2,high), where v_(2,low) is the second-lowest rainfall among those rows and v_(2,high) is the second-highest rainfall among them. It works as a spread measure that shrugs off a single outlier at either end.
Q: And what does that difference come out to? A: -11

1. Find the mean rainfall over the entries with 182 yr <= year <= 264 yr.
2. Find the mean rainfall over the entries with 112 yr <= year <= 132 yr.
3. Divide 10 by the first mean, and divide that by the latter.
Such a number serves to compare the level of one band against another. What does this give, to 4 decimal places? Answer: 0.0224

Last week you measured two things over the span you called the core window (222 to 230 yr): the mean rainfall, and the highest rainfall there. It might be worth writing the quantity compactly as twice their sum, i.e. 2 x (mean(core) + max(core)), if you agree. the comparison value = 51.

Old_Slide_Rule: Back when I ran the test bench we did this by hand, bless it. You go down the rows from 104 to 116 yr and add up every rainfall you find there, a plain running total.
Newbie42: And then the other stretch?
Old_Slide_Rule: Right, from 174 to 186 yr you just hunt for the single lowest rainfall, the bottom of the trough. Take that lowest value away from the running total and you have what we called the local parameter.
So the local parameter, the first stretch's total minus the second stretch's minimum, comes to 116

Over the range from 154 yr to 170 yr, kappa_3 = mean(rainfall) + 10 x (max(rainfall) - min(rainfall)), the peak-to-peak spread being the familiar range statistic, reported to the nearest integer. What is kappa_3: 45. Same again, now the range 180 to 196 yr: 47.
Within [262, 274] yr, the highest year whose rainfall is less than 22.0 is 273 yr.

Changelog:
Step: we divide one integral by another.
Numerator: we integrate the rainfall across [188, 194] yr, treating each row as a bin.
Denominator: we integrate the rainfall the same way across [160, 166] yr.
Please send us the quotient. 1.00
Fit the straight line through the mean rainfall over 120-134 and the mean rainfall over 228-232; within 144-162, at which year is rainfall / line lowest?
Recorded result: 149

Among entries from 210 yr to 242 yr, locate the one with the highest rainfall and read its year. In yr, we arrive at 211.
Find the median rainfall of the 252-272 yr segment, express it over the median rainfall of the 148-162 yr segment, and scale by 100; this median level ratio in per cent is 99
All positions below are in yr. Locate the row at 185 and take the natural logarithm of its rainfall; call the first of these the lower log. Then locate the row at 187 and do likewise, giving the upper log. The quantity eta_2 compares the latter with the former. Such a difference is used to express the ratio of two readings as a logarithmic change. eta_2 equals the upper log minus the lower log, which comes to -0.02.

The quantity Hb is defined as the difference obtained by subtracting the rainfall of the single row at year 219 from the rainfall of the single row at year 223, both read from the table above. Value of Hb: -5.2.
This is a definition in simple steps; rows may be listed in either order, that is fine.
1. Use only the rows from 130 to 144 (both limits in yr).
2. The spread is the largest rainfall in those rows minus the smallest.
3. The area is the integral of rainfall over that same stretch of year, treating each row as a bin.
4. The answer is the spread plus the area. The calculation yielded 320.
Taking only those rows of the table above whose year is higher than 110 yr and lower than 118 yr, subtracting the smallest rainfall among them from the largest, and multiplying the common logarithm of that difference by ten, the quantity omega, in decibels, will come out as -2.6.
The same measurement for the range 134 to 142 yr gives -3.8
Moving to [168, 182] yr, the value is 6.7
